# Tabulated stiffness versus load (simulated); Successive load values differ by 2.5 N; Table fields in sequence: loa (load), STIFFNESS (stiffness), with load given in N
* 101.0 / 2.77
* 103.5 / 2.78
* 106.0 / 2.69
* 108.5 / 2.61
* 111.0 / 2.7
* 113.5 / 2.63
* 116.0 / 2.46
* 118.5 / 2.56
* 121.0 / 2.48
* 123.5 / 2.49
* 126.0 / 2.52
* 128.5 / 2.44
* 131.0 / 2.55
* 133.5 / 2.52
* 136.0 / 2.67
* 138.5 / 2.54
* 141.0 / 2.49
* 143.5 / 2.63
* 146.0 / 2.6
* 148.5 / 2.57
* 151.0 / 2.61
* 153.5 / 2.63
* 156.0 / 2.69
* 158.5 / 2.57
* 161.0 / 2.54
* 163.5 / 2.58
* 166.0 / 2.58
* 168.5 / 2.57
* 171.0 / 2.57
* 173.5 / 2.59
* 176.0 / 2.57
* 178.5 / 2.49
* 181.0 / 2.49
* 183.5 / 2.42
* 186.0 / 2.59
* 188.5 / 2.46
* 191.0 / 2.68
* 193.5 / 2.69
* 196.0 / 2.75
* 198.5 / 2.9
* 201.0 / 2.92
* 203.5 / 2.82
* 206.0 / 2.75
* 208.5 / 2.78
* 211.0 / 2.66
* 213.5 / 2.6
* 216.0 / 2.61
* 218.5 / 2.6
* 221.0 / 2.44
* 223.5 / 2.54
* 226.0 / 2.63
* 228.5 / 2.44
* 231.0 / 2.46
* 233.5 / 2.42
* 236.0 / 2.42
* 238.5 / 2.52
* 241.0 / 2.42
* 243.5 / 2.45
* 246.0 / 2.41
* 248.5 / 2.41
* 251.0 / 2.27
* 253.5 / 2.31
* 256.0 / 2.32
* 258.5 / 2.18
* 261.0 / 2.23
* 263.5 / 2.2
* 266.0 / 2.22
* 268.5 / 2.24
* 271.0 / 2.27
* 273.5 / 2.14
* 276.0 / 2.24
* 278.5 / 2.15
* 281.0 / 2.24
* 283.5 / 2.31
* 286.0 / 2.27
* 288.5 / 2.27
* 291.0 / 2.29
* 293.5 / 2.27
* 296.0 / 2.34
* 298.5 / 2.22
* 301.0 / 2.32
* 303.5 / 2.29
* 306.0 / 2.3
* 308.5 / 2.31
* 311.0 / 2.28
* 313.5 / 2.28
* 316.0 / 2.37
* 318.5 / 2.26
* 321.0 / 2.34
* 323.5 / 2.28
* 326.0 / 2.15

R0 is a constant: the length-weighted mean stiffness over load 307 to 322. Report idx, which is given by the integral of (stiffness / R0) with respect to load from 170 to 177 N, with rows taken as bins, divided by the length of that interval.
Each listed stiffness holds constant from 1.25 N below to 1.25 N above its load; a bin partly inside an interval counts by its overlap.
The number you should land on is 1.12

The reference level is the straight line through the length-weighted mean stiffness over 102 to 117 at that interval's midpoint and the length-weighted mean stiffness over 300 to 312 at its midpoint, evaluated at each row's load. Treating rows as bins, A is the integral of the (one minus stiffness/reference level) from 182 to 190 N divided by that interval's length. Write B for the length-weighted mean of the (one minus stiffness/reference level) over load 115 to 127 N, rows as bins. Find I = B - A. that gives 0.04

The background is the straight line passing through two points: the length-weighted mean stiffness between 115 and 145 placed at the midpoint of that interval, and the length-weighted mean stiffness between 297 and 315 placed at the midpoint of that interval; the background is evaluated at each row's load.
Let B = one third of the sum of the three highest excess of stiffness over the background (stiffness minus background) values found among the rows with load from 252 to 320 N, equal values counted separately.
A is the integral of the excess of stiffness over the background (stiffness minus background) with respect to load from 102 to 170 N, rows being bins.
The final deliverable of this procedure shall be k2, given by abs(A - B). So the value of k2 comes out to 4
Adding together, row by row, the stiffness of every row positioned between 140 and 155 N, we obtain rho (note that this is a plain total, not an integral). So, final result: 15.5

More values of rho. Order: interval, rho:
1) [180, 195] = 15.3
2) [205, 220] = 16.0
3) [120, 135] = 15.0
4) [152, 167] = 15.6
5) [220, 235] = 14.9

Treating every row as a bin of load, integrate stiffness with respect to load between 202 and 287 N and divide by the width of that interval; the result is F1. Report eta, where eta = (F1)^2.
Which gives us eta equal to 5.8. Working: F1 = 2.41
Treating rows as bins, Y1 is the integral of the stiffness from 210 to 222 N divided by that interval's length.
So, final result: 2.58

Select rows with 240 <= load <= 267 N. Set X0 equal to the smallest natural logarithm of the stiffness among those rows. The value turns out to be 0.78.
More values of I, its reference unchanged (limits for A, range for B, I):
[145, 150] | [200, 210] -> -0.13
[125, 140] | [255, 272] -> 0.03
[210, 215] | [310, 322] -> 0.05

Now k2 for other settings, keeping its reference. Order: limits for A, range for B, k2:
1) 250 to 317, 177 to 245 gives 4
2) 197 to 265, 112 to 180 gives 8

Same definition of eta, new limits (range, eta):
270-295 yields 5.0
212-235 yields 6.4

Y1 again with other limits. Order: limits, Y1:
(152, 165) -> 2.60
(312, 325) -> 2.30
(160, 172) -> 2.57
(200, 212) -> 2.79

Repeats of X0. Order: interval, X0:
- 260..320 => 0.76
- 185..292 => 0.76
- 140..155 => 0.91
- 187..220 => 0.90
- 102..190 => 0.88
